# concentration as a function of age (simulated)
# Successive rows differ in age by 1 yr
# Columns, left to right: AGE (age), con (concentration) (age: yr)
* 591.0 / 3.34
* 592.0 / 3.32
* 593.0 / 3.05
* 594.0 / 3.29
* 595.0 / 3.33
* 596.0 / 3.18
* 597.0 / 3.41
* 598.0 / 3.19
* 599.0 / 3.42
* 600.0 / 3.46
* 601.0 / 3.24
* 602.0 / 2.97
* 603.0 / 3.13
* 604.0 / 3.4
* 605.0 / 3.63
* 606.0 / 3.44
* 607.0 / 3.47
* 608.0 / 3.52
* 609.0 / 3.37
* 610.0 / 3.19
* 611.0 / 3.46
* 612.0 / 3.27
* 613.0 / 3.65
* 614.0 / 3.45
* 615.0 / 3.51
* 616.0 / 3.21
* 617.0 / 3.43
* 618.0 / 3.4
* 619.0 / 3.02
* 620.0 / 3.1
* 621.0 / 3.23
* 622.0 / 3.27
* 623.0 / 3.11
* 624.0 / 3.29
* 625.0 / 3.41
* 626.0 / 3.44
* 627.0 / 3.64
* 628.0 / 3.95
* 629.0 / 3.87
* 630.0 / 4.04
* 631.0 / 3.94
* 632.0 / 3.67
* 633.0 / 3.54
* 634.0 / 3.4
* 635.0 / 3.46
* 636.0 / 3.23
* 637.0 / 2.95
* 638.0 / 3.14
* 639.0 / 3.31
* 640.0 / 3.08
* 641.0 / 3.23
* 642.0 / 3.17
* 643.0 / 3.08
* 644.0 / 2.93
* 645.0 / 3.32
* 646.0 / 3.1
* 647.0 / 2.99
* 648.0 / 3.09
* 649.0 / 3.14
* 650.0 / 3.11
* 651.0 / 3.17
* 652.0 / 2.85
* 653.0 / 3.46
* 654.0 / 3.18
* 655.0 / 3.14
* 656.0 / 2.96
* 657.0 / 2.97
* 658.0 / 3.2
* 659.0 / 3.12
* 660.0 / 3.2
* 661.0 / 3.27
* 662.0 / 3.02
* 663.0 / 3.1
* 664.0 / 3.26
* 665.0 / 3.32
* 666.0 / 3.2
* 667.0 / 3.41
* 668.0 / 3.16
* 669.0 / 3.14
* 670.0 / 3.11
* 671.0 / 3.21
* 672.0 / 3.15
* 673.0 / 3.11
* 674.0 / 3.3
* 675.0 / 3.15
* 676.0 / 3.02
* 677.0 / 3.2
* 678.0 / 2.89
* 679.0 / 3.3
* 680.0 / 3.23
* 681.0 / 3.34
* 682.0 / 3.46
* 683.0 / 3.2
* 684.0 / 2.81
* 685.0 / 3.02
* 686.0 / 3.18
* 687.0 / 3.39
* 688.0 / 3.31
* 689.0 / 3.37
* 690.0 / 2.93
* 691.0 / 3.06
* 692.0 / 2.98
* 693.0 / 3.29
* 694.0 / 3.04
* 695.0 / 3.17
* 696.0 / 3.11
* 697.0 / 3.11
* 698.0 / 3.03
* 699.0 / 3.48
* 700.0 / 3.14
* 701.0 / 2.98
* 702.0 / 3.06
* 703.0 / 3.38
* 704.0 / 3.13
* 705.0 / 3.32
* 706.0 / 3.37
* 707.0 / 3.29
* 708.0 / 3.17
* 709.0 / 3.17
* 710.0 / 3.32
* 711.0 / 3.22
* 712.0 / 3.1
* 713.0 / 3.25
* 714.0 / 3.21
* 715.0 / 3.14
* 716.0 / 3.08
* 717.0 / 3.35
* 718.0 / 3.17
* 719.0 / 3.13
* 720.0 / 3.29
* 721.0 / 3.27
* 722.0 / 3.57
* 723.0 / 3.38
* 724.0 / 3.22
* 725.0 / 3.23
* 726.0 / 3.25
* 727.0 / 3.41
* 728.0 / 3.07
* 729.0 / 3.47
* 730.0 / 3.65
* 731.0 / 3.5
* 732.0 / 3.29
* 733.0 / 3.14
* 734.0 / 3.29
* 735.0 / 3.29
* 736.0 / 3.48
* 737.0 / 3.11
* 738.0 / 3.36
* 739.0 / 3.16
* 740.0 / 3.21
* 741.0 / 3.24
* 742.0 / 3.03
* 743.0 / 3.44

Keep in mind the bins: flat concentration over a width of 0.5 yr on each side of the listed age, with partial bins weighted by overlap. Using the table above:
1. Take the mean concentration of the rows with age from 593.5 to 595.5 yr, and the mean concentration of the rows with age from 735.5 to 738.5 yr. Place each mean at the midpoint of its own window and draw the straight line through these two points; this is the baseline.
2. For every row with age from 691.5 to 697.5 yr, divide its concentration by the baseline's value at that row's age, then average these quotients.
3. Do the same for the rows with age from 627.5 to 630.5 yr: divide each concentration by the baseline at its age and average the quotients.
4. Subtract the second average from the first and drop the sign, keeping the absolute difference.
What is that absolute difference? 0.25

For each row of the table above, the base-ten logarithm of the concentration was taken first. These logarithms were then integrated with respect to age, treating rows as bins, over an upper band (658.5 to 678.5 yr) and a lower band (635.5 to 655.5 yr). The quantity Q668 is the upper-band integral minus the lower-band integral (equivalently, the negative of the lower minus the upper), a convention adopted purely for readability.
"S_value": 0.10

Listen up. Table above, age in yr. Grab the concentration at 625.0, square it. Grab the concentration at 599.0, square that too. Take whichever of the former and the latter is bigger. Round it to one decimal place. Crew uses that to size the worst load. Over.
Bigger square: 11.7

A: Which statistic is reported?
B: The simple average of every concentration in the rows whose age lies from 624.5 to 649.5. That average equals 3.4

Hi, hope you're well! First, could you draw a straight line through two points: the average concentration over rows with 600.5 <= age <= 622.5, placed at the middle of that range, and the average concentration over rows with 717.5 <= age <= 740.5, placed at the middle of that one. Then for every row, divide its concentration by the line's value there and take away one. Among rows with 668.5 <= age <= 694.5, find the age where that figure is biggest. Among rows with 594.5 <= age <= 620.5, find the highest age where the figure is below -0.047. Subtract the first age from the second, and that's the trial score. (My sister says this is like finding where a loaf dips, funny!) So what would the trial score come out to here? -62 yr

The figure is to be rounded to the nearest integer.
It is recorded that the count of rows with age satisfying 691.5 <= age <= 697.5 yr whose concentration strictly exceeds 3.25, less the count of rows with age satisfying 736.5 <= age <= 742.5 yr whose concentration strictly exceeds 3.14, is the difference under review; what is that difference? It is -3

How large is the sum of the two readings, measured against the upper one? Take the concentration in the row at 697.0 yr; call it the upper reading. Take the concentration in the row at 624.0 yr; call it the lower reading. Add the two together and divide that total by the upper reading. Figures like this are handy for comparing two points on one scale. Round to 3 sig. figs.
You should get 2.06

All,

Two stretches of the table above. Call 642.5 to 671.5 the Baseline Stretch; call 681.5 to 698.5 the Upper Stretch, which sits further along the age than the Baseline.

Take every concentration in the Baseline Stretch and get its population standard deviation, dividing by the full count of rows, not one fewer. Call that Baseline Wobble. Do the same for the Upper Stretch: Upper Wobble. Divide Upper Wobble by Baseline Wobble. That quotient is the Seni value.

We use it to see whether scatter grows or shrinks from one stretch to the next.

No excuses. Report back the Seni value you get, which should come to 1.27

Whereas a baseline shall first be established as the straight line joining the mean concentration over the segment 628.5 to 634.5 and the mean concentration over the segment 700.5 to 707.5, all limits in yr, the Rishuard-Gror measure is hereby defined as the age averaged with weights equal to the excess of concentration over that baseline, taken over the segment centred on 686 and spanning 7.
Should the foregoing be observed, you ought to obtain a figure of 684.2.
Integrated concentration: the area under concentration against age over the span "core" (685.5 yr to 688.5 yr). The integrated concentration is 9.9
